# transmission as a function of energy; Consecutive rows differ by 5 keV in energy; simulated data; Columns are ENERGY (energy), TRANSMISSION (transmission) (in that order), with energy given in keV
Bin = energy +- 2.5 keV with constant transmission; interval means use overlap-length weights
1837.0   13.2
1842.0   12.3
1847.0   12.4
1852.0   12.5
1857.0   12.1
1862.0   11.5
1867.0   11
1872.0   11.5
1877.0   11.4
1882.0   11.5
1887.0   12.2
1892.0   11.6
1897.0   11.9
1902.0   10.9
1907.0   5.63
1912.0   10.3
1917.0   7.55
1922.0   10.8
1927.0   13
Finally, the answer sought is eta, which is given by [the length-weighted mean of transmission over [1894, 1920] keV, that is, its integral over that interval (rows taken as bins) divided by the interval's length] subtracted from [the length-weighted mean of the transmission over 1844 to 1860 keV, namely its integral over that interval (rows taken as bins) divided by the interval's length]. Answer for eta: 3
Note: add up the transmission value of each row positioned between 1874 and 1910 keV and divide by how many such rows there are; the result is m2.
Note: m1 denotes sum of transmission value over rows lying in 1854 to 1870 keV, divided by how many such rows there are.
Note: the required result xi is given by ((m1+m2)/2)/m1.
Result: 0.965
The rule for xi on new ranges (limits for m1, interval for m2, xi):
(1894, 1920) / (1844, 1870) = 1.143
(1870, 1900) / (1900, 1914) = 0.883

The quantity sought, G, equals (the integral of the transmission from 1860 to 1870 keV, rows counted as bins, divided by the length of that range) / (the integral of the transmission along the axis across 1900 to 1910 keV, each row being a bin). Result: 0.14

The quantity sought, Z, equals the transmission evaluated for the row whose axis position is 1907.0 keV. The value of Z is 5.63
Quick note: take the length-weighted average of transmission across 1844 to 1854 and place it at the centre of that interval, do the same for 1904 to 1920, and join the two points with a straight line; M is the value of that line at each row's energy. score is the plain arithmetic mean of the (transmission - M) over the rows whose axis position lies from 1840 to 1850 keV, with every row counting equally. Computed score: -0.41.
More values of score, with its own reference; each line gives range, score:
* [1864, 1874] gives 0.25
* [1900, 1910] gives -0.28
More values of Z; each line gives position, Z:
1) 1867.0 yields 11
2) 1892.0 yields 11.6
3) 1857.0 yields 12.1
